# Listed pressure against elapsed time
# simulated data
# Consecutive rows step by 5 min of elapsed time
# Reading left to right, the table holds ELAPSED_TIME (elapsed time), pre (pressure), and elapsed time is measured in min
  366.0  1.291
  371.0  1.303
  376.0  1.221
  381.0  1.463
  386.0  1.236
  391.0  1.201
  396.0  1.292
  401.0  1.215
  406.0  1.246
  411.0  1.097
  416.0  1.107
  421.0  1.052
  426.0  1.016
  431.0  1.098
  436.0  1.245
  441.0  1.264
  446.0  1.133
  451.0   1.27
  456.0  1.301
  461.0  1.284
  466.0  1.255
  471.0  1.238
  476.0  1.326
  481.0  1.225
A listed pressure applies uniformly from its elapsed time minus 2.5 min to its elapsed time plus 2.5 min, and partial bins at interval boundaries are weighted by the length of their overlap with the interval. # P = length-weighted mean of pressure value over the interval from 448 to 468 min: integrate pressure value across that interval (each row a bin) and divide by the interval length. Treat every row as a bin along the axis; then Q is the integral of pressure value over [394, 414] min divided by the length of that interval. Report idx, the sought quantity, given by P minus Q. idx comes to 0.07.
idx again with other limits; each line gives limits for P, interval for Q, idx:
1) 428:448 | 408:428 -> 0.11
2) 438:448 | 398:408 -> -0.03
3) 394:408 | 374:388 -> -0.06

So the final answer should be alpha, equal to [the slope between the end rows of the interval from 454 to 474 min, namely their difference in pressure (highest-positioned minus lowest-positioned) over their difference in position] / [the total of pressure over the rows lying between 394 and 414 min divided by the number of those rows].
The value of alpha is -0.003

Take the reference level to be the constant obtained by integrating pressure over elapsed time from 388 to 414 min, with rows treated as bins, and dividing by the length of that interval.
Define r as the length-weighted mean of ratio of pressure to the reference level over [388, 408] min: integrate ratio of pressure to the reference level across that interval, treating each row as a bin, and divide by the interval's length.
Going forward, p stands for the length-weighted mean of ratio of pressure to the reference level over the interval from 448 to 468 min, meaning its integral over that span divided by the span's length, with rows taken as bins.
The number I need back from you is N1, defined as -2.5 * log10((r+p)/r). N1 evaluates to -0.77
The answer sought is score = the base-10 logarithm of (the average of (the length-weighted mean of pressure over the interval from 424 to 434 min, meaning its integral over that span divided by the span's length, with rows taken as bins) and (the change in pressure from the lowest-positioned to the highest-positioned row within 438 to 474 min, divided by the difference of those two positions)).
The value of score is -0.273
